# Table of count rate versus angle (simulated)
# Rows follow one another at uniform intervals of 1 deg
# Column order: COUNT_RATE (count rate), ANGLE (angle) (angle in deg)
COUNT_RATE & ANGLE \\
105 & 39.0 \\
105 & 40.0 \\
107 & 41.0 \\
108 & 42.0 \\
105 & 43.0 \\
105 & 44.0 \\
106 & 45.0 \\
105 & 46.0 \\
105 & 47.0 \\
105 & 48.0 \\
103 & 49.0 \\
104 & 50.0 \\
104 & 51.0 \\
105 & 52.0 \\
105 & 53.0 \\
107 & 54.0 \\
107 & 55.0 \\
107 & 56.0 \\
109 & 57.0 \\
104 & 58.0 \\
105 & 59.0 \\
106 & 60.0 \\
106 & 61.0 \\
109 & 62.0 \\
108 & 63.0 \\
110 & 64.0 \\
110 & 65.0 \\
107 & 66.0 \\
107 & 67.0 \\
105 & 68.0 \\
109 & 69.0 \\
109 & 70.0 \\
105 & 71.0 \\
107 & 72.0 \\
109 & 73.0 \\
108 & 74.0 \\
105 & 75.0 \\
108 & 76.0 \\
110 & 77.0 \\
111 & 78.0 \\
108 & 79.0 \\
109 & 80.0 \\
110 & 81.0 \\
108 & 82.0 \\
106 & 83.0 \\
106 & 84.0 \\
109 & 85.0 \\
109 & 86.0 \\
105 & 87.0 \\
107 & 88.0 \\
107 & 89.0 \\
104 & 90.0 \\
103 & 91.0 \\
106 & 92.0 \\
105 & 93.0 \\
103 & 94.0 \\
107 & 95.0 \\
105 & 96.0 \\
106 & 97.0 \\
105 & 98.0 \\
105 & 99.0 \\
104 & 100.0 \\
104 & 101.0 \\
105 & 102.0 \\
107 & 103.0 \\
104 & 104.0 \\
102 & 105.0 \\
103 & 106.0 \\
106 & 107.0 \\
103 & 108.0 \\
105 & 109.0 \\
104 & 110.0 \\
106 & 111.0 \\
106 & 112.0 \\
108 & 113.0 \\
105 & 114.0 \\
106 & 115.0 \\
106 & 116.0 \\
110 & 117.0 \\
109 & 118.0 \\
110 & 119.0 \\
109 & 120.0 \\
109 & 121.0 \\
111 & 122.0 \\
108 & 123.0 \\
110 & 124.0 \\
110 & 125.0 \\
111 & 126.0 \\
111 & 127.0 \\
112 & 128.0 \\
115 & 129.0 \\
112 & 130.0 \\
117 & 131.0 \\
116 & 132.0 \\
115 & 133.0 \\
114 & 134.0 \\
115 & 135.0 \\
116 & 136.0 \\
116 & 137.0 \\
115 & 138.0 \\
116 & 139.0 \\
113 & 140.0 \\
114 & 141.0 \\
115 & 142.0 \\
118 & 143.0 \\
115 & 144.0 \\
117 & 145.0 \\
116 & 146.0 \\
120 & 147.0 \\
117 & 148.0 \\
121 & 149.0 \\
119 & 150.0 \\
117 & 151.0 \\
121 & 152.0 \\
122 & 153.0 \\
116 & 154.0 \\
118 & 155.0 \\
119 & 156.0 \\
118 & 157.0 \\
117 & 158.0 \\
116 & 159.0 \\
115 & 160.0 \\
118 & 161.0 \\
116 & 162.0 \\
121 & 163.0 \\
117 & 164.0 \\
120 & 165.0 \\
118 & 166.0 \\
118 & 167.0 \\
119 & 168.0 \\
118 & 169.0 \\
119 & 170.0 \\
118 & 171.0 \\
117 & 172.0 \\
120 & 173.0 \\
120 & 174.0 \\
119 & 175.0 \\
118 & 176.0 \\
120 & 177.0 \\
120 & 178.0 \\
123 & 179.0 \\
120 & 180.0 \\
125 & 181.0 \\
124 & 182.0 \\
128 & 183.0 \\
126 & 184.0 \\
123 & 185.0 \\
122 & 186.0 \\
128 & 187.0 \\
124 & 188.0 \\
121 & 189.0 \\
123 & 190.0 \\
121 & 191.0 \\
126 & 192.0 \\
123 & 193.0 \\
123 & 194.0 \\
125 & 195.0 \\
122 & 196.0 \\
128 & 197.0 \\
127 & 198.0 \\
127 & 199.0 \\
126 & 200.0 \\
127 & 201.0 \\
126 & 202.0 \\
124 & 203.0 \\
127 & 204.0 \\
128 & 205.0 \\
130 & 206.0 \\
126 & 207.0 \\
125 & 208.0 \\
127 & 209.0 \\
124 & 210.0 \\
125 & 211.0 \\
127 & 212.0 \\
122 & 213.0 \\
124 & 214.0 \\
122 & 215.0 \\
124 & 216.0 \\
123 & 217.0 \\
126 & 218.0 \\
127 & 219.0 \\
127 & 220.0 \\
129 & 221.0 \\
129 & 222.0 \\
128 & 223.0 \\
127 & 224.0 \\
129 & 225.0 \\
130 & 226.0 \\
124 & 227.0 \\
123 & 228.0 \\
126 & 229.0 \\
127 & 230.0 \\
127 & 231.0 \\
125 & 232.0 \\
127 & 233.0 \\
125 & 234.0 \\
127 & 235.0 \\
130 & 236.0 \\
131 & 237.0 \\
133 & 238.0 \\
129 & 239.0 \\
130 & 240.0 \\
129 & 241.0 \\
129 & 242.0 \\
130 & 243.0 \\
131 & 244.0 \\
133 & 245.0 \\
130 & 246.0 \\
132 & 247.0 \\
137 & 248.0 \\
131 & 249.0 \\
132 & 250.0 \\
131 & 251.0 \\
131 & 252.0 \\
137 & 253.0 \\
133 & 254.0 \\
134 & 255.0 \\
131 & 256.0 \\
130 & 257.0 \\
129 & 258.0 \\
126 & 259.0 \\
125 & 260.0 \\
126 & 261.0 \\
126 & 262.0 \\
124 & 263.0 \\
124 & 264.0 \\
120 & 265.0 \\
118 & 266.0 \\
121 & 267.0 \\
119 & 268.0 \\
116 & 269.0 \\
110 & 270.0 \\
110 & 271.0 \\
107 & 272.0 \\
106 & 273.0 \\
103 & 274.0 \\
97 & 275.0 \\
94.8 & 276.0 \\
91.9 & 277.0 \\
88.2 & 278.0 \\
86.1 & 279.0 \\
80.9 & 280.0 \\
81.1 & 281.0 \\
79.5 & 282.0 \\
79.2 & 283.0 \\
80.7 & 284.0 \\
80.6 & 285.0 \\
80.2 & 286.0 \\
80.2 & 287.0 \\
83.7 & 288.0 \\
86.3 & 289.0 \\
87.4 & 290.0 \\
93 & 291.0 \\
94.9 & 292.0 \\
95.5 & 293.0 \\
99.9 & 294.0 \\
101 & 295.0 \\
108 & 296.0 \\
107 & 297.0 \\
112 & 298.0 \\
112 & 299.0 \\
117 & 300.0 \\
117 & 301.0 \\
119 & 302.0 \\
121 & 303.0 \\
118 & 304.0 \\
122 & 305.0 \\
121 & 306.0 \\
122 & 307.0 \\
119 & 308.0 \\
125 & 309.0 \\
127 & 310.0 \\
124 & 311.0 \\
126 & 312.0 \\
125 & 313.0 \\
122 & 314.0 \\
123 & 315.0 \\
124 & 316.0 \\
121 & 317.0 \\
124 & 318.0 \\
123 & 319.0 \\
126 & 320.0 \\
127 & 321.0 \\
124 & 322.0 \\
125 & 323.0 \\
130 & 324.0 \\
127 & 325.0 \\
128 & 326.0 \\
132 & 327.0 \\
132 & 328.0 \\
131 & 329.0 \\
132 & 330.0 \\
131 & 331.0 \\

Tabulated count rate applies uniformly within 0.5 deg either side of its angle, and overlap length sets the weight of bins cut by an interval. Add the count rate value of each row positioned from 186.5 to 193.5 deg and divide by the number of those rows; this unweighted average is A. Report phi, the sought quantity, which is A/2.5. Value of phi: 49.5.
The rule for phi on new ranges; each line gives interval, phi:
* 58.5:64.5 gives 42.9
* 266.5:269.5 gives 47.5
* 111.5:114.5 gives 42.5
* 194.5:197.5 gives 50.0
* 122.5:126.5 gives 43.9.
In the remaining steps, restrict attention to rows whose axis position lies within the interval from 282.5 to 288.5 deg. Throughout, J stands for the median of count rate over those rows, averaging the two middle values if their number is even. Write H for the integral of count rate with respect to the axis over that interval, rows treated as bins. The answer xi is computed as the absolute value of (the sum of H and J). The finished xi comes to 565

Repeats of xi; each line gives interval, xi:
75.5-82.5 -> 873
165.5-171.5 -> 828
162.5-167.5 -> 712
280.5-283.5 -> 319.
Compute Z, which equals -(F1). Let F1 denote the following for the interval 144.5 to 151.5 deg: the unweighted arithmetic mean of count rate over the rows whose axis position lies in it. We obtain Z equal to -118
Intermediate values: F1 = 118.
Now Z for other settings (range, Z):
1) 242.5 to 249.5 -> -132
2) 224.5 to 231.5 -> -127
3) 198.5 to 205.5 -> -126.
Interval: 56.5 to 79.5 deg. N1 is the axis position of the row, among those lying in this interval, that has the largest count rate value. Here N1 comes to 78.0 deg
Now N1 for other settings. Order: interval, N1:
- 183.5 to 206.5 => 206.0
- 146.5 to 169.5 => 153.0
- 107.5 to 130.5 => 129.0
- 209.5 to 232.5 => 226.0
